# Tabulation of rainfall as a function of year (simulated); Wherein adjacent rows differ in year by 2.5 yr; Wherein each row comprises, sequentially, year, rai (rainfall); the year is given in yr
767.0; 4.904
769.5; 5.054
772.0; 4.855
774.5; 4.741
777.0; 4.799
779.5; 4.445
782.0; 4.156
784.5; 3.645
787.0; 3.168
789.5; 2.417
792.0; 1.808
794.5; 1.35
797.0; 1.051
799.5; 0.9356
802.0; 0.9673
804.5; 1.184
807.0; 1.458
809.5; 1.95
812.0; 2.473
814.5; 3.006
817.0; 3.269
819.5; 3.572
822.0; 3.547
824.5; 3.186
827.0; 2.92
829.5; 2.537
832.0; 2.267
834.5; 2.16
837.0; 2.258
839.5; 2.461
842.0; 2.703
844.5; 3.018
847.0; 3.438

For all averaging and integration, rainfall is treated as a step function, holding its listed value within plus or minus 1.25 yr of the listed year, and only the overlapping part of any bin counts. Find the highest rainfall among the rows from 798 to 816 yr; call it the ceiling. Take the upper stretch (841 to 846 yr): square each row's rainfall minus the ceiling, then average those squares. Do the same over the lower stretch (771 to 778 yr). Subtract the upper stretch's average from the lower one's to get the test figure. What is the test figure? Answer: 3.2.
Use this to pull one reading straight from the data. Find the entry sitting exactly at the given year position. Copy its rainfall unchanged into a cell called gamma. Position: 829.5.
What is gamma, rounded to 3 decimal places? 2.537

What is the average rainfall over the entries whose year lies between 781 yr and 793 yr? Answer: 3.0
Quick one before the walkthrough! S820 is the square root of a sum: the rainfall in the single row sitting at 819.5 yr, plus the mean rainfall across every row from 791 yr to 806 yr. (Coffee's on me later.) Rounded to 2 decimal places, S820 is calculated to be 2.19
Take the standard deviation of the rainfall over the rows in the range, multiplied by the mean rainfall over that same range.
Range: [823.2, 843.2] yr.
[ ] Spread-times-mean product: 0.9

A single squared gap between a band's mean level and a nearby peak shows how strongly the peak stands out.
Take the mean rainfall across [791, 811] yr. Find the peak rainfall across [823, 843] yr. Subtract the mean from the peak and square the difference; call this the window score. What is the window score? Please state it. 3.4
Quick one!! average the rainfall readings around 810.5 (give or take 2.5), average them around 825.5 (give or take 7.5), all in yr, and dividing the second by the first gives 1.4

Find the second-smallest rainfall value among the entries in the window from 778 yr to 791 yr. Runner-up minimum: 3.168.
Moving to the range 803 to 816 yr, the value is 1.458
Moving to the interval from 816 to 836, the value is 2.267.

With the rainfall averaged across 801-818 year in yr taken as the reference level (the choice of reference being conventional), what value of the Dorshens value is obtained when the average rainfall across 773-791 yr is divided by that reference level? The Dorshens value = 1.91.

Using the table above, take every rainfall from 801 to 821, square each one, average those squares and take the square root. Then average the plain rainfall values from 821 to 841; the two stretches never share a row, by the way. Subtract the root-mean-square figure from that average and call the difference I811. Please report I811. 0.2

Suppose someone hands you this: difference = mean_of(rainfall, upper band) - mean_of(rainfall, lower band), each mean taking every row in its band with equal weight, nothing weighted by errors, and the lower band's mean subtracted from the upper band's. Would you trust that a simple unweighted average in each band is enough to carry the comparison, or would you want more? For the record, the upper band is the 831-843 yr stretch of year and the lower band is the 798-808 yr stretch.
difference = 1.2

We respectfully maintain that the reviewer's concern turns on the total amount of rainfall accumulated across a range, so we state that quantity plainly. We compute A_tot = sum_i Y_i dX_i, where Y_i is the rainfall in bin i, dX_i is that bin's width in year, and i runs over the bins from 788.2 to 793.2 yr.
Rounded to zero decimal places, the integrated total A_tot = 11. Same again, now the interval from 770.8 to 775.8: 24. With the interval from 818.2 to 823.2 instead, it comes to 18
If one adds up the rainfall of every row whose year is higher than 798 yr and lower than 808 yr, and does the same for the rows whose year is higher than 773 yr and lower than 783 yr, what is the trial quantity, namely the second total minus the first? 14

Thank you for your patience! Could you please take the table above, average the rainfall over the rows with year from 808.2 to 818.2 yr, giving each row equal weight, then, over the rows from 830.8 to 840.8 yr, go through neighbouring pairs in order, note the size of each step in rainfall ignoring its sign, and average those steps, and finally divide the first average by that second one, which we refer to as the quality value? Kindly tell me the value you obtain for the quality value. 20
